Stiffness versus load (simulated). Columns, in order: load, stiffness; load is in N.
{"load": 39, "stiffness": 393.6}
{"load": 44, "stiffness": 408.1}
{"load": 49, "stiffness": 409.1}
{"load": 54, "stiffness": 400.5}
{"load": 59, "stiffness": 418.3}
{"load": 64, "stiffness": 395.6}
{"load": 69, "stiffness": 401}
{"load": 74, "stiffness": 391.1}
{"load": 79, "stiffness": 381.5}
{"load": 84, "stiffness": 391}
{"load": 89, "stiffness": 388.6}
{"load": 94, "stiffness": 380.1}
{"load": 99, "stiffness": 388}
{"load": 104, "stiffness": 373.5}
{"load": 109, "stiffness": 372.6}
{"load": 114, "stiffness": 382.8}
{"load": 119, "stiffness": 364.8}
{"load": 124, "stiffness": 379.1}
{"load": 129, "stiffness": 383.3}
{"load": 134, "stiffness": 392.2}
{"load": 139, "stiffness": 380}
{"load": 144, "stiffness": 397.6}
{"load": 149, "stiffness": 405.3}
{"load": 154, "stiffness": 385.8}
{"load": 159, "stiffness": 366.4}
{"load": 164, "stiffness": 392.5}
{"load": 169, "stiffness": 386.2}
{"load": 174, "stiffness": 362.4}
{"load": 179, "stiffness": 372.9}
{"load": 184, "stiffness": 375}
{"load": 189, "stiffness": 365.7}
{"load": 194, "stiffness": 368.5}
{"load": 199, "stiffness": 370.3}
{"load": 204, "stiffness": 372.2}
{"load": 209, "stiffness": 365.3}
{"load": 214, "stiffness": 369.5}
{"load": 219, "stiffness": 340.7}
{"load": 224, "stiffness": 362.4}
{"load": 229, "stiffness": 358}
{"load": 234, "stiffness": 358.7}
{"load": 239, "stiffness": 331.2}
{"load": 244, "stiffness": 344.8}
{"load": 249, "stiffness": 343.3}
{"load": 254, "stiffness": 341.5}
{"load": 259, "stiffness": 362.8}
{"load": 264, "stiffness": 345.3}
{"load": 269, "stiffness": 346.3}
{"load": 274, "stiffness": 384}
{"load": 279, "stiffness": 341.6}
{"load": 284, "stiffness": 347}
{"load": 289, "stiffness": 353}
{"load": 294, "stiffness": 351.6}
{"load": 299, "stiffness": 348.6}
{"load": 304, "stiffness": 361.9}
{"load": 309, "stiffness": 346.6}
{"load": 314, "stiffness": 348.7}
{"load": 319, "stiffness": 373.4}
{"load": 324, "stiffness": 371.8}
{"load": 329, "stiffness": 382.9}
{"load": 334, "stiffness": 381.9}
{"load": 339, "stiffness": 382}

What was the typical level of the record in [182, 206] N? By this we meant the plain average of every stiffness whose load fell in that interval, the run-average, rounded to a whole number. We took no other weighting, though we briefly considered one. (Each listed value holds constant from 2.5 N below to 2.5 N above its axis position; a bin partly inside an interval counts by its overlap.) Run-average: 370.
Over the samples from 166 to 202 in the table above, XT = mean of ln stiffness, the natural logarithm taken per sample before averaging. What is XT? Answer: 5.92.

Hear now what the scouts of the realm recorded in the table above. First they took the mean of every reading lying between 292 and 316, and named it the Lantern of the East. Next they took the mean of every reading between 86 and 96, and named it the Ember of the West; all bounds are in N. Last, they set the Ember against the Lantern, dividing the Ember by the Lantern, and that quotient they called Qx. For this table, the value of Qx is 1.09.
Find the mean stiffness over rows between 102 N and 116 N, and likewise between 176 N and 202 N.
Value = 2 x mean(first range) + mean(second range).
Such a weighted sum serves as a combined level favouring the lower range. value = 1123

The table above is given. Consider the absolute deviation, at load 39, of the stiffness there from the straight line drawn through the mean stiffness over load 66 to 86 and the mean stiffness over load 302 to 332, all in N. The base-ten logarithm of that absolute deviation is 0.25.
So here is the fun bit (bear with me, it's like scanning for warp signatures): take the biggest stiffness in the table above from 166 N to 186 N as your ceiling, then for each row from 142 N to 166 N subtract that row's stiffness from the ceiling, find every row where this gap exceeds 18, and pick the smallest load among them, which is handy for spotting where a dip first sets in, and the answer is 159 N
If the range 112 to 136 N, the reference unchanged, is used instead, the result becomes 119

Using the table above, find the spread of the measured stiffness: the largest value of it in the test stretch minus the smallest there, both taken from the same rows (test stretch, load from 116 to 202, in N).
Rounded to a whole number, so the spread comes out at 43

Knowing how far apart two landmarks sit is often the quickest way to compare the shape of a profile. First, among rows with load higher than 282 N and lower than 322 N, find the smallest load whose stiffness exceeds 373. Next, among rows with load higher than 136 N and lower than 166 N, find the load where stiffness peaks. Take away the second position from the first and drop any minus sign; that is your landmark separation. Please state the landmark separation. 170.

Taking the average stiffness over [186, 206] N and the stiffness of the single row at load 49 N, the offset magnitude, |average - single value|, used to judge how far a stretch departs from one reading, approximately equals 40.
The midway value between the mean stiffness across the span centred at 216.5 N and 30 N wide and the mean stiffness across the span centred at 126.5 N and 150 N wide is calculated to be 373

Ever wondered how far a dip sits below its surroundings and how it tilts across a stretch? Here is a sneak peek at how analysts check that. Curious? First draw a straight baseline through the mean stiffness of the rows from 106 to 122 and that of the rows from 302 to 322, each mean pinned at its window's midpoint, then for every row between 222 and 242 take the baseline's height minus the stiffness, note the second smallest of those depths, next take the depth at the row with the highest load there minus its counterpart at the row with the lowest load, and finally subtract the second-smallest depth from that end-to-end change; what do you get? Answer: 25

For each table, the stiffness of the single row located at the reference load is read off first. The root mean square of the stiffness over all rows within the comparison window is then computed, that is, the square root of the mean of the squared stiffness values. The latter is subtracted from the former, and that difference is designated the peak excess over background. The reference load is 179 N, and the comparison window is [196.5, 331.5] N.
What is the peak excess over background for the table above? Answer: 16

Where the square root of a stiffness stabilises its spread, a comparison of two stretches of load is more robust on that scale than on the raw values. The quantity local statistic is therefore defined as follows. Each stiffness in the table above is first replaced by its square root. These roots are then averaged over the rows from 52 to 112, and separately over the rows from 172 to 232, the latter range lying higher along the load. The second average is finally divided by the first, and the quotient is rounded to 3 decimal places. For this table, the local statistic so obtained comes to 0.968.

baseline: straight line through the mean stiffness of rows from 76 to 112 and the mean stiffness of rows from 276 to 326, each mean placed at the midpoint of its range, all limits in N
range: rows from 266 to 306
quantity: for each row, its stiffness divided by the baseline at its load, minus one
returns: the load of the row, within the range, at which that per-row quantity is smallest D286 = 279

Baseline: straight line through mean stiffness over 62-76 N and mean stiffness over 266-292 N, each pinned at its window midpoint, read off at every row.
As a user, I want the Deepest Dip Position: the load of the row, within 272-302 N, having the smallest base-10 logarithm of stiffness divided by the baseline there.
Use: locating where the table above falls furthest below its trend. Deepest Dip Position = 279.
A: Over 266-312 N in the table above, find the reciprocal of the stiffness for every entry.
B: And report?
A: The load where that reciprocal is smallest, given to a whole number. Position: 274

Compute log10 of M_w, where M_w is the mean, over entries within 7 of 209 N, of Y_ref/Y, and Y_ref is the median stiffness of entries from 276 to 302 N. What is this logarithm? -0.025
